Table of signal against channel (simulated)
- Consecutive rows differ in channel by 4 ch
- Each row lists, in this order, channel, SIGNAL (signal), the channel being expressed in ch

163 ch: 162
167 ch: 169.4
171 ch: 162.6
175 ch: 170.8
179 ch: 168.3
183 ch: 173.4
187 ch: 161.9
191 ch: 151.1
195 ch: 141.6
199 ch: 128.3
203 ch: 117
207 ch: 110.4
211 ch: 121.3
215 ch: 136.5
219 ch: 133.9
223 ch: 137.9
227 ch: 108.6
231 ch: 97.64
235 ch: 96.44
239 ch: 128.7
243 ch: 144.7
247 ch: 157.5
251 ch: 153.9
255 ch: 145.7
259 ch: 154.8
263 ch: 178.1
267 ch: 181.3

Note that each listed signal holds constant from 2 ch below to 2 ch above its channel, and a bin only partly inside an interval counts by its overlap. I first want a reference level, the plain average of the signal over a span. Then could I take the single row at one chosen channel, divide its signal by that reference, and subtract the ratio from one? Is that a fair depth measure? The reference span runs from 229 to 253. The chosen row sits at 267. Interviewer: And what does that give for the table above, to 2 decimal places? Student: -0.40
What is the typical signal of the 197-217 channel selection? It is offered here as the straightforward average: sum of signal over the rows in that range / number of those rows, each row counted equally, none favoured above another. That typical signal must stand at 123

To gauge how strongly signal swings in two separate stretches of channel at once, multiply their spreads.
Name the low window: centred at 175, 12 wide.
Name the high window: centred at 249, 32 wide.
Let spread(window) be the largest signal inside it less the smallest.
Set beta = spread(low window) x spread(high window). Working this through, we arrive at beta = 670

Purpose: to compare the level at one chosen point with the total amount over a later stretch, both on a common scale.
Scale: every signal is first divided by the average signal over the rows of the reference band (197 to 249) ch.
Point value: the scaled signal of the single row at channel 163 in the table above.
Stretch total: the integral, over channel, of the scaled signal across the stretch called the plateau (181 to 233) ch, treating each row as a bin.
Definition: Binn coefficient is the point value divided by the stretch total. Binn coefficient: 0.0236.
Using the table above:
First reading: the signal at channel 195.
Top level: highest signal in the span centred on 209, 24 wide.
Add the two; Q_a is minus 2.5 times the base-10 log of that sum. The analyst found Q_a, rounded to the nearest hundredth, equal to -6.11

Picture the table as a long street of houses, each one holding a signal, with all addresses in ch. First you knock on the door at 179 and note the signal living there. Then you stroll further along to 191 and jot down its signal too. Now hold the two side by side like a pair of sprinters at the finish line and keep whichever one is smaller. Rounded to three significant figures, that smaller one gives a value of 151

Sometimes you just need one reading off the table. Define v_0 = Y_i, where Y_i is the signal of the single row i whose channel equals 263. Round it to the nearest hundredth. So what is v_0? 178.10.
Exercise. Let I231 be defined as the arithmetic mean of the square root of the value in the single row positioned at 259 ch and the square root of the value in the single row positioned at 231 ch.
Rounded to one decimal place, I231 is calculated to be 11.2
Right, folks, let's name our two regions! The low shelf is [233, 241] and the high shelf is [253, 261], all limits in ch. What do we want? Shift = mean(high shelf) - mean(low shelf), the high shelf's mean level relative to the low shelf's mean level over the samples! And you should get 38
